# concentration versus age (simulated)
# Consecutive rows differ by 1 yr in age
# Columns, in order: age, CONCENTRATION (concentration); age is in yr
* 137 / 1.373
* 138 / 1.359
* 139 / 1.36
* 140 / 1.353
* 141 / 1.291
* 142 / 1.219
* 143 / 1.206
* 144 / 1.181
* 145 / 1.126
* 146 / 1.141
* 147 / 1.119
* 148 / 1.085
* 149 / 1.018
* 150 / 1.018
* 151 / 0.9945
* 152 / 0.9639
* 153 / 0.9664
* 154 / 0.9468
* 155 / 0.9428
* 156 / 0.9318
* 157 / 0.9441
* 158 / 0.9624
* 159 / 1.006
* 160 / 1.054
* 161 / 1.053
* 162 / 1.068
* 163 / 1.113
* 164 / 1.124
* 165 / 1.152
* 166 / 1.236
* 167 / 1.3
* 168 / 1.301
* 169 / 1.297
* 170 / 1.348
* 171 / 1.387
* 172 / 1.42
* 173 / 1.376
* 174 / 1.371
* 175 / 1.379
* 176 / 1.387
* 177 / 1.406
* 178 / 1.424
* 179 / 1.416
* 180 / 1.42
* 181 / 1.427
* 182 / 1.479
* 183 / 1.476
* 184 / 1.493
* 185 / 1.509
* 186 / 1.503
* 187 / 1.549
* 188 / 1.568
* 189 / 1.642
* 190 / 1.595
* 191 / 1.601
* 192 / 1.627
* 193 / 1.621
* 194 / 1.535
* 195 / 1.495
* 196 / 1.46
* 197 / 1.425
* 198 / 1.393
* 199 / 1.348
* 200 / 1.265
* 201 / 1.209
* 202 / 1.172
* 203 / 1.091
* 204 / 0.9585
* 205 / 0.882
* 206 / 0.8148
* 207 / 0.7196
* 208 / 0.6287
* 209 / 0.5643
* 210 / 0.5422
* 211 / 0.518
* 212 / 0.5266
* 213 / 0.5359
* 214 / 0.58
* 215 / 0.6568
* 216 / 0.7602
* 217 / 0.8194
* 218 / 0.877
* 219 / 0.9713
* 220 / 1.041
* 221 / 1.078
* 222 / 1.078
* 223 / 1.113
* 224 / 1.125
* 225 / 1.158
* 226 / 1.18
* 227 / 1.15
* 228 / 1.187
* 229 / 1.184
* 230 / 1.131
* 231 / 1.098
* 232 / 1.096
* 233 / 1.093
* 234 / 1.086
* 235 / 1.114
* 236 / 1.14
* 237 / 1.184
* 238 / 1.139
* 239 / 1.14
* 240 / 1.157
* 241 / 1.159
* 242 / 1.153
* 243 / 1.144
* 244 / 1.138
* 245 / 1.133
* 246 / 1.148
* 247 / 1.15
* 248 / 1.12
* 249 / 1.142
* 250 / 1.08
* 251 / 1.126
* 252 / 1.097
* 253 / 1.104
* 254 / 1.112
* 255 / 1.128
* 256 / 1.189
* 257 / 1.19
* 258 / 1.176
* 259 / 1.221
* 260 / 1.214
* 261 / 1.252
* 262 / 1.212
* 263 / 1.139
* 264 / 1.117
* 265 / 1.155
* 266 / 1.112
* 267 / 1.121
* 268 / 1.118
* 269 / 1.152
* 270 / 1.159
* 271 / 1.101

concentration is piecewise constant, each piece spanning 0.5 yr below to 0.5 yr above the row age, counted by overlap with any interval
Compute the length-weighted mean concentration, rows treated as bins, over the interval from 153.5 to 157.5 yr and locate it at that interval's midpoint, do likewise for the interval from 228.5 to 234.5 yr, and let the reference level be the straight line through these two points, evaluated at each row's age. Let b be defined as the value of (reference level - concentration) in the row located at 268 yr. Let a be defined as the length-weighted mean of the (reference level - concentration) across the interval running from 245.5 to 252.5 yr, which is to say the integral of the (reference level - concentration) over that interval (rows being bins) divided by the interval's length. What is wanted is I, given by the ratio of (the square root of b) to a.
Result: 9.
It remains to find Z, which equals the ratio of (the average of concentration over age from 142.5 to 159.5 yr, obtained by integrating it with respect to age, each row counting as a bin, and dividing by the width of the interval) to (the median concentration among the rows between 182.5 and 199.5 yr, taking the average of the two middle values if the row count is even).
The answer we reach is 0.68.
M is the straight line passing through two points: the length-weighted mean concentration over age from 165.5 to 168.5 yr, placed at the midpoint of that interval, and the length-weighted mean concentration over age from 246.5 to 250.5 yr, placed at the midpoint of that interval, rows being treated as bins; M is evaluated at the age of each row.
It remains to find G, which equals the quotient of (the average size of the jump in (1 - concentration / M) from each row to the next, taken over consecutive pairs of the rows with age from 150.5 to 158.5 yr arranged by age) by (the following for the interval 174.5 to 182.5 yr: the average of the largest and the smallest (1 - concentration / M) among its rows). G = -0.1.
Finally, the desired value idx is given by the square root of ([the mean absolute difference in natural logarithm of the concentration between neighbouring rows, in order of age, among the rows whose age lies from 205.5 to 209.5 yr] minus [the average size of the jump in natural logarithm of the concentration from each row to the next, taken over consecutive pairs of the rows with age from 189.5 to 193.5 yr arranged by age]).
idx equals 0.34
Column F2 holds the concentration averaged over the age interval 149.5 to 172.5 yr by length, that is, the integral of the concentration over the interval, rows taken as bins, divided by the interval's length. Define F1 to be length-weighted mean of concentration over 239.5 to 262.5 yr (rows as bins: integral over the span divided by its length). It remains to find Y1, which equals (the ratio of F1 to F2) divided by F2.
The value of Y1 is 0.94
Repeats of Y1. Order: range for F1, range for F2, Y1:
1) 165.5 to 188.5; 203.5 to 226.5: 2.04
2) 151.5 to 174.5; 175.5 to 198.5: 0.51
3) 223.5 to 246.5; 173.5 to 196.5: 0.51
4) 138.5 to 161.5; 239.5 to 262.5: 0.81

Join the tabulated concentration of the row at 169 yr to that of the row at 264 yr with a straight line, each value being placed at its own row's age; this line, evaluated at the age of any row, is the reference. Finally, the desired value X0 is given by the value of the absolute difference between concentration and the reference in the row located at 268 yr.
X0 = 0.01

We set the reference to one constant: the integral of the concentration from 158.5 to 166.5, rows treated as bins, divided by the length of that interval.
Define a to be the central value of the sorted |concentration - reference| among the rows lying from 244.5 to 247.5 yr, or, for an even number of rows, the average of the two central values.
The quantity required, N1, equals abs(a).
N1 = 0.05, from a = 0.047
